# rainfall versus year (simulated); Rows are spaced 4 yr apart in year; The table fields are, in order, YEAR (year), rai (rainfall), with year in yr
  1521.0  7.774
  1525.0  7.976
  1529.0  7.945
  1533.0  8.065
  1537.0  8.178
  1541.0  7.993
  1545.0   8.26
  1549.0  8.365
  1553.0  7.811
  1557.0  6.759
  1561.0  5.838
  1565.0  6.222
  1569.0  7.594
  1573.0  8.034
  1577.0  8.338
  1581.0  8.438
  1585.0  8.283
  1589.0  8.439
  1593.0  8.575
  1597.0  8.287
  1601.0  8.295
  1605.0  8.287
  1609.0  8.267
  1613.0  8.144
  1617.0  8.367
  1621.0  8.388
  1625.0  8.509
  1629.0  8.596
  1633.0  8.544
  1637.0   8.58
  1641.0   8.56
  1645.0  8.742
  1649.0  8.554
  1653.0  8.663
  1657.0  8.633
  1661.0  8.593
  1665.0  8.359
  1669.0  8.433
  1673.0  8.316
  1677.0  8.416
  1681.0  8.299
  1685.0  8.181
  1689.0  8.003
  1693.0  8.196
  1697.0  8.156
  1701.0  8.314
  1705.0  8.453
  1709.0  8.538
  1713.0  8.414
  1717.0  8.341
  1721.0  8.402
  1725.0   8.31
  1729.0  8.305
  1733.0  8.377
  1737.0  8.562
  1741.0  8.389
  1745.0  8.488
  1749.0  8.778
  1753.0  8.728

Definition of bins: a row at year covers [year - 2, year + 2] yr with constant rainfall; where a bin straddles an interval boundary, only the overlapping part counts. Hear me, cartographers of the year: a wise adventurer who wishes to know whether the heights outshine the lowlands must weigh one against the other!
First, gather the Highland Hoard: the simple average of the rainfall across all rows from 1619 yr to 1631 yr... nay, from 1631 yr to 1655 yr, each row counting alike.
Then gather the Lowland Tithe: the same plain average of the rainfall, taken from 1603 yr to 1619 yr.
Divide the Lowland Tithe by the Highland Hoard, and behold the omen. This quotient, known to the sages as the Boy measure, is 0.96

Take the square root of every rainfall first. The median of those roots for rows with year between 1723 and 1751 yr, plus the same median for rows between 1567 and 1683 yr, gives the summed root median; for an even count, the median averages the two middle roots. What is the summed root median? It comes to 5.80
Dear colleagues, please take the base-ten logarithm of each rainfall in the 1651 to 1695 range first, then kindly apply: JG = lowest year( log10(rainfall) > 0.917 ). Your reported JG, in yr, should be 1653.0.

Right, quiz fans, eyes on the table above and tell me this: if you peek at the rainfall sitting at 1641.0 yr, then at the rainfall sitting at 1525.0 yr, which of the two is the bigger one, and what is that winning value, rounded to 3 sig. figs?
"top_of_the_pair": 8.56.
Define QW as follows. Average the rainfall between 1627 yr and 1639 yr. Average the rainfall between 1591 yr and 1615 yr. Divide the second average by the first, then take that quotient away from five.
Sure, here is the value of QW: 4.03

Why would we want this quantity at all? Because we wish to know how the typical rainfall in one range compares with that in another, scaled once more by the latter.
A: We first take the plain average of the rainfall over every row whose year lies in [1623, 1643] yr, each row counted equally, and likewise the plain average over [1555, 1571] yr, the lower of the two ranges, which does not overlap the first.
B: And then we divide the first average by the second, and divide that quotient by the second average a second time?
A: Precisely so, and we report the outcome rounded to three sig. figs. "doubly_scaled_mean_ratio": 0.196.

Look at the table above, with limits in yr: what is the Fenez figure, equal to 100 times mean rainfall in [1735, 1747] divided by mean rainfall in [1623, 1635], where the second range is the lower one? 99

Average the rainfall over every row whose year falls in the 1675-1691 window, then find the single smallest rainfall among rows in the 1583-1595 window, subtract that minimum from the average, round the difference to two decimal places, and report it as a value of -0.06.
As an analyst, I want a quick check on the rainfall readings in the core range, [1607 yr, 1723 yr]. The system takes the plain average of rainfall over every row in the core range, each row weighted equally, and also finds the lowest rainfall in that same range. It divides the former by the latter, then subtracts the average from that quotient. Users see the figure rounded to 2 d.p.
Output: -7.36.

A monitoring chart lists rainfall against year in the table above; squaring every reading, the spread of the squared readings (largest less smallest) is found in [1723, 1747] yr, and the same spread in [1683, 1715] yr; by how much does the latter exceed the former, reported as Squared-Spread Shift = 4.5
